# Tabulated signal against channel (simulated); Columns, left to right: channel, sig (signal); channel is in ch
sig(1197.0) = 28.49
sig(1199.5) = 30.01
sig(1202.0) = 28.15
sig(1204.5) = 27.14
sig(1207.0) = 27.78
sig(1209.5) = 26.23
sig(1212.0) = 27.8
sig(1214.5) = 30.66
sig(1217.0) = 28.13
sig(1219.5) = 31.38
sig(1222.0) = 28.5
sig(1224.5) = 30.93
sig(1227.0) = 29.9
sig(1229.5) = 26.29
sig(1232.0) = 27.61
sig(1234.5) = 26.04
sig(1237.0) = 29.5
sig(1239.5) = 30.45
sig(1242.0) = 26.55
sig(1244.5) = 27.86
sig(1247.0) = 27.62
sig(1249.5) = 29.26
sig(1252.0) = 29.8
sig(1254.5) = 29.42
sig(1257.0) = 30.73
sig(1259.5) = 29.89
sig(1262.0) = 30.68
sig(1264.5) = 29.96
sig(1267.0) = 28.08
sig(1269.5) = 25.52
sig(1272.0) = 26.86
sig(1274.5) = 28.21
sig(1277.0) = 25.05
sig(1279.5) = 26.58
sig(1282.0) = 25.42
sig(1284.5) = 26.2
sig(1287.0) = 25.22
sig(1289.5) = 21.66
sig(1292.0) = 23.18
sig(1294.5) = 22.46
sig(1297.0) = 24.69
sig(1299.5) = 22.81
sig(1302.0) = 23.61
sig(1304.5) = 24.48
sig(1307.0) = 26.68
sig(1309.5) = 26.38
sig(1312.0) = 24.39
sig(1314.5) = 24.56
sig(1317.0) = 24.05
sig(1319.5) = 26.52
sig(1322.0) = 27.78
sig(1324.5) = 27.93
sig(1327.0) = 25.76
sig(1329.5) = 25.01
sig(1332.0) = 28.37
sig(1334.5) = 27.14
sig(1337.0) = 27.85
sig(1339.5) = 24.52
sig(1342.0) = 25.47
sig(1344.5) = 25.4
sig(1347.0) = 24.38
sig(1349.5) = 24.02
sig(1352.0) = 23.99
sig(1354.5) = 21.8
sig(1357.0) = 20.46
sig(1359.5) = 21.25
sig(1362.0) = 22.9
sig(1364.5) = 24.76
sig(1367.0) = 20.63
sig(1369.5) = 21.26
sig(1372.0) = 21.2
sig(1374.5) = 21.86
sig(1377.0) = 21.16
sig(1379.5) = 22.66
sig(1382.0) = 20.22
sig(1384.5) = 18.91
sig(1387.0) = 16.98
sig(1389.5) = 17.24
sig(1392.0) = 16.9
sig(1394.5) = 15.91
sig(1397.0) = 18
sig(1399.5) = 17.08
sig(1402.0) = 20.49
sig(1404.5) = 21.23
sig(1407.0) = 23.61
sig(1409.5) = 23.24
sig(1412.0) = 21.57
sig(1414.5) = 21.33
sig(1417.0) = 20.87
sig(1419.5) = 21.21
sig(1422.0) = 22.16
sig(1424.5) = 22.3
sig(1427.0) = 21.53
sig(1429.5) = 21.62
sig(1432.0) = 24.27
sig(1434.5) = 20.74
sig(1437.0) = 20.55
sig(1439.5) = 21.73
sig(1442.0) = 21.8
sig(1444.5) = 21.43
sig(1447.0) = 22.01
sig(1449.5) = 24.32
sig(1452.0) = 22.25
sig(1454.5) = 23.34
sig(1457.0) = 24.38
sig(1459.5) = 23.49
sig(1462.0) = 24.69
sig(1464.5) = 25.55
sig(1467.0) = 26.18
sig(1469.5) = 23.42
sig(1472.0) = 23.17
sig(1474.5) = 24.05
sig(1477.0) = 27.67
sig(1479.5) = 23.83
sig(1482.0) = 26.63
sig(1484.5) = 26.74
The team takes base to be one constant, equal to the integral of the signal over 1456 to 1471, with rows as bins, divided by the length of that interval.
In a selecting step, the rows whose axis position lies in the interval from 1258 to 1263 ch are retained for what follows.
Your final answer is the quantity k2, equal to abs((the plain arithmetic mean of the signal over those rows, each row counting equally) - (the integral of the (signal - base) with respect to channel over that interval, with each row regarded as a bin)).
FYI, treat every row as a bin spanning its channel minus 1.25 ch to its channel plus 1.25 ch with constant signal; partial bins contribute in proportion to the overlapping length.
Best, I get 2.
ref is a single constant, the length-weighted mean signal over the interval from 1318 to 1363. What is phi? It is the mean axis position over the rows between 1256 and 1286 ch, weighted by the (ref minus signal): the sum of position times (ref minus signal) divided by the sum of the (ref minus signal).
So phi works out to 1265.3 ch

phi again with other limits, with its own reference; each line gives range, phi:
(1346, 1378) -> 1364.7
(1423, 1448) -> 1436.1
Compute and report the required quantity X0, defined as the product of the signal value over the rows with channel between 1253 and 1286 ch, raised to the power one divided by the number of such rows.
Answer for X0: 27.8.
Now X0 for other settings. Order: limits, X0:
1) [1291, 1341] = 25.3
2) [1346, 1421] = 20.8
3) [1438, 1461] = 22.7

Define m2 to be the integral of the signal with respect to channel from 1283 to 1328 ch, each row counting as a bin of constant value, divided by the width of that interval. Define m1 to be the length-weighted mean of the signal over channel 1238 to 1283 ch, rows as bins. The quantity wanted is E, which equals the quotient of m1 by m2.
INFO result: 1.13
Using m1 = 28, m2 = 24.9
